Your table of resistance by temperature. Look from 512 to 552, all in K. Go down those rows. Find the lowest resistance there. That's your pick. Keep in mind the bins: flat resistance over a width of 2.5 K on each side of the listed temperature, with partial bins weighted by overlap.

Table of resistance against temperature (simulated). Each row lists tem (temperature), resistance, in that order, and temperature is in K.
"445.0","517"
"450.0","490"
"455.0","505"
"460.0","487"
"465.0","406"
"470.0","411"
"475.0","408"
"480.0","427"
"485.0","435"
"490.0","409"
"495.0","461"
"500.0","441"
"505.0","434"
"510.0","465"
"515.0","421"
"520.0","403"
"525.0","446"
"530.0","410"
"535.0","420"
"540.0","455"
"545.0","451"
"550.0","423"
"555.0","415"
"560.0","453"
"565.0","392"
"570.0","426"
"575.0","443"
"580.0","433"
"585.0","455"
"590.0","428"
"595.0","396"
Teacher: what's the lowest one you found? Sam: 403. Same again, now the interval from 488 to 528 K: 403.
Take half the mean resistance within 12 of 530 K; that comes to 213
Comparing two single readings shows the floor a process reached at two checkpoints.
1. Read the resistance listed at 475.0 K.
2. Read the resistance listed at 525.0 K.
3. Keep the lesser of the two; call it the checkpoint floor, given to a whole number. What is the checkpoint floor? 408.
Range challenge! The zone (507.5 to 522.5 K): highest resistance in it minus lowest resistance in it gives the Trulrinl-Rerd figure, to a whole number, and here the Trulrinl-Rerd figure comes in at 62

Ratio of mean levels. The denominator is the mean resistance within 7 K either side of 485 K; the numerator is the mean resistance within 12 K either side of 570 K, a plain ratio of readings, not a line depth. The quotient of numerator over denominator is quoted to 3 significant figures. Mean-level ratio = 1.01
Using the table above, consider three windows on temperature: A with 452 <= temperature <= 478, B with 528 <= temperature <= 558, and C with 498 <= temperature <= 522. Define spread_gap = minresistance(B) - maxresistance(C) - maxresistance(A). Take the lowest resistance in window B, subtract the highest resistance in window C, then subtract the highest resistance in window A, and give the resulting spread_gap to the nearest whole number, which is -560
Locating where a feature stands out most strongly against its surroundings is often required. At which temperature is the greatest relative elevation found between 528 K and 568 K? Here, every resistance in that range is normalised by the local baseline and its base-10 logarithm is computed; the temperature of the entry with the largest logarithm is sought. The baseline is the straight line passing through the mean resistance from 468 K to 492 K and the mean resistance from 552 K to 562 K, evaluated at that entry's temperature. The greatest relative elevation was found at 540.0 K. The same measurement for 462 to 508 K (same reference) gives 495.0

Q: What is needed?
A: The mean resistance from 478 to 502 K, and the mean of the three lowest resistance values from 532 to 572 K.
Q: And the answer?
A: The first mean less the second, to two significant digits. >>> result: 26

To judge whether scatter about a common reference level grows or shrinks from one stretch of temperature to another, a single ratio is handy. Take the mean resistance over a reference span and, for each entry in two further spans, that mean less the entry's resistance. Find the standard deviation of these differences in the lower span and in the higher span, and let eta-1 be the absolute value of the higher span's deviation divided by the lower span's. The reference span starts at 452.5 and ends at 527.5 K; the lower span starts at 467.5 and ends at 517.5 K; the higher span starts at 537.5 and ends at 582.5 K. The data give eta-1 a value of 1.02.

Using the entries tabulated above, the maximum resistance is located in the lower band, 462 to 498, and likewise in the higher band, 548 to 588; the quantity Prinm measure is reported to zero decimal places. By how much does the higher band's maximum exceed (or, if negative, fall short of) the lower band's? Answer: -6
